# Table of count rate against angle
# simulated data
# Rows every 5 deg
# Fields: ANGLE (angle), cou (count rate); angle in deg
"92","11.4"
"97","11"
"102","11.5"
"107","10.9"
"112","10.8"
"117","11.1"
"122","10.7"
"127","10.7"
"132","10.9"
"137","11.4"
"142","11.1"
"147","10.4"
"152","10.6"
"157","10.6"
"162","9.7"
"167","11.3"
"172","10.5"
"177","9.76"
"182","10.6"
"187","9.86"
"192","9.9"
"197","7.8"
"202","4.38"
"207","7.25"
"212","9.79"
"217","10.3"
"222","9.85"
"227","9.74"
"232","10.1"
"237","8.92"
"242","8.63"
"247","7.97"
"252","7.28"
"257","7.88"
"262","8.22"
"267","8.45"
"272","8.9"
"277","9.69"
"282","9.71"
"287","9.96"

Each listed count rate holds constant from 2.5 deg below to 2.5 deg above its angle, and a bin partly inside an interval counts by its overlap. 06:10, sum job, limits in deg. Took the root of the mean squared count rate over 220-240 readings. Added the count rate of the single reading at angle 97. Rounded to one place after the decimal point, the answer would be 20.7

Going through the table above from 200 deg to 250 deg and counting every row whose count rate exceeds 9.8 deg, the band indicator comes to 3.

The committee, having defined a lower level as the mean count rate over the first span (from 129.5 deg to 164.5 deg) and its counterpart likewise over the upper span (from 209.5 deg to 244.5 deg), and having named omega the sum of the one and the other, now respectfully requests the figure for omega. 20.3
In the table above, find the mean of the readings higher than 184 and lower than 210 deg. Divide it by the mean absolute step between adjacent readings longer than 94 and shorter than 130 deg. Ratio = 25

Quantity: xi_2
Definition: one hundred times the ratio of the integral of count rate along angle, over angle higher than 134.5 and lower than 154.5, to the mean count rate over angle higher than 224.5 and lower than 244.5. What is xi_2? 2327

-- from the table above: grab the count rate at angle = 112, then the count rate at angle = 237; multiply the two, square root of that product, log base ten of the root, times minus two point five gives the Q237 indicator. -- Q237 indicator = -2.48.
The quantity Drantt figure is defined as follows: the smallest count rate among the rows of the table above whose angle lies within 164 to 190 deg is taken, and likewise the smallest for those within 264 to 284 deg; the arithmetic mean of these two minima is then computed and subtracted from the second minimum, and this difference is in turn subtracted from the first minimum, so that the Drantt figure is 10.4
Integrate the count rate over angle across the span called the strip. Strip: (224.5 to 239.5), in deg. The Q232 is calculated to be 144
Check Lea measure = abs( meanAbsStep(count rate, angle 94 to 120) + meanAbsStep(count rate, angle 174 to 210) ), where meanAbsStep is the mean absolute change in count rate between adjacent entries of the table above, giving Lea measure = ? 2.0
